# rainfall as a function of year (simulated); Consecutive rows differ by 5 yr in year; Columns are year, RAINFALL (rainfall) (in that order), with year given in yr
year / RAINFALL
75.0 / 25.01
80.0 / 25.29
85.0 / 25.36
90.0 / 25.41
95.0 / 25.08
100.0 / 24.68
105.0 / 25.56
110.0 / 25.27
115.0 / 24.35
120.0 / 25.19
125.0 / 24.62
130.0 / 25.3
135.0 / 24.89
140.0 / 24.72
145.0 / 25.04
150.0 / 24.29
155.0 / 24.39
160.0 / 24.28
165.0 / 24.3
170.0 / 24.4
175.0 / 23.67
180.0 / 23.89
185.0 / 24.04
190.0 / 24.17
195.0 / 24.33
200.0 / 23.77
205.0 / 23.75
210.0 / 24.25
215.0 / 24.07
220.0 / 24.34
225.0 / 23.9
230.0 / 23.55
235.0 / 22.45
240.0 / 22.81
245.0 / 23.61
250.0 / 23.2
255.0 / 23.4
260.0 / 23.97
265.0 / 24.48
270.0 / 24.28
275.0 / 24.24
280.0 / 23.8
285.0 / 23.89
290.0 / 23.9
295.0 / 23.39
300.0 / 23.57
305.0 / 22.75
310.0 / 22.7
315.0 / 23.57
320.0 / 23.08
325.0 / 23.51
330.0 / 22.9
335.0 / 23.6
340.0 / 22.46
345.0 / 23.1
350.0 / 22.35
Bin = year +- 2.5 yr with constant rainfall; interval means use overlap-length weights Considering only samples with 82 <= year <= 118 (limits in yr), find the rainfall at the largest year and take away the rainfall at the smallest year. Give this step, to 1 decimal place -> -1.0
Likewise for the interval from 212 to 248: -0.5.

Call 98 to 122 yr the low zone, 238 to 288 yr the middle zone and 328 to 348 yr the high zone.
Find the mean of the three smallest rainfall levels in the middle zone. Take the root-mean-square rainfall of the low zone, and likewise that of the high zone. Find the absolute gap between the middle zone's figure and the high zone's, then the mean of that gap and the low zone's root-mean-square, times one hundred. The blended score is 1257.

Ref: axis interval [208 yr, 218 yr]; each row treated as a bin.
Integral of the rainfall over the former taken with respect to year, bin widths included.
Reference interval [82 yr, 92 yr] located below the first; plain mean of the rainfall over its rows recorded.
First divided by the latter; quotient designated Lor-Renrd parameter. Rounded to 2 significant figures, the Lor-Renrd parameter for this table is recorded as 9.5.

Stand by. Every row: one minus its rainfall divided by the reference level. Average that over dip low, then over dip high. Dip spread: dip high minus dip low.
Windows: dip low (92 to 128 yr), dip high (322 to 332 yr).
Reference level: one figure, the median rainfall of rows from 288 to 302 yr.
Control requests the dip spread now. 0.075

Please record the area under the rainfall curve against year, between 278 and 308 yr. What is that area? 706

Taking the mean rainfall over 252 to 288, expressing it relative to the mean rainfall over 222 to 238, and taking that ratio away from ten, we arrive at 8.97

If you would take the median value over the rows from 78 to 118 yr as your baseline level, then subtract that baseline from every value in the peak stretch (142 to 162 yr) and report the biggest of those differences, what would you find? -0.2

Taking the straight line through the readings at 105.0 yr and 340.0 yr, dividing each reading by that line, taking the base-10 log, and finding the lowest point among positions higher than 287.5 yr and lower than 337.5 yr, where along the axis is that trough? 305.0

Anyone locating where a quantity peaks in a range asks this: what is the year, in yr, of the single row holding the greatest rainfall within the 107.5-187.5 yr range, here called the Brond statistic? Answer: 130.0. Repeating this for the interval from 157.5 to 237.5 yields 170.0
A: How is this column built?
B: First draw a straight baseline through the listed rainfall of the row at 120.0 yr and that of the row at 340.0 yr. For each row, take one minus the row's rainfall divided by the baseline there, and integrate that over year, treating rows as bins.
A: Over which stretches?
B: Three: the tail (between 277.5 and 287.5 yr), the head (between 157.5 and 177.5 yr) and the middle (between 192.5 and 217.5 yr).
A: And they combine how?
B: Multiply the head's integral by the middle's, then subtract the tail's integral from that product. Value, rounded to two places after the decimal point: 0.33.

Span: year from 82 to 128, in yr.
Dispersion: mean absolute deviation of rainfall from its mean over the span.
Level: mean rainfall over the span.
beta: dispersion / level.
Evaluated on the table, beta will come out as 0.014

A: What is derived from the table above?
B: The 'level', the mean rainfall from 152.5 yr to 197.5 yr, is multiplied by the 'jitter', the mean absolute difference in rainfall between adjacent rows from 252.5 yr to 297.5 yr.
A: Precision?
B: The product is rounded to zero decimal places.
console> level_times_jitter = 7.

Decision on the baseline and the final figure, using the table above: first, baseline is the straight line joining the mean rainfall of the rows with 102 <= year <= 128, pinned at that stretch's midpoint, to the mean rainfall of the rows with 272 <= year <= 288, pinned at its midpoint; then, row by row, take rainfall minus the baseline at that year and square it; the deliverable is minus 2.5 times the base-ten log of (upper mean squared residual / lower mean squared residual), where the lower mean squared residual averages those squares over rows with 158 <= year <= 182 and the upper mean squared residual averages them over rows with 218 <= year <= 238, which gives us -1.1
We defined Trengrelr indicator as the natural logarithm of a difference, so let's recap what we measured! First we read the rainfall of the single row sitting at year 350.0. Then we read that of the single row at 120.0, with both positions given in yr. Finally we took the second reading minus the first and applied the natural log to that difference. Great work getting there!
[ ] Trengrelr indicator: 1.0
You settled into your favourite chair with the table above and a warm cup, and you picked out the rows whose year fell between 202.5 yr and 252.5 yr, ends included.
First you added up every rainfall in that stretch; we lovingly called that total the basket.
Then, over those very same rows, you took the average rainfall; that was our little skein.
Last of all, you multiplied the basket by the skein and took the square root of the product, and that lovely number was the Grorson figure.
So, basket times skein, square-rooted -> 75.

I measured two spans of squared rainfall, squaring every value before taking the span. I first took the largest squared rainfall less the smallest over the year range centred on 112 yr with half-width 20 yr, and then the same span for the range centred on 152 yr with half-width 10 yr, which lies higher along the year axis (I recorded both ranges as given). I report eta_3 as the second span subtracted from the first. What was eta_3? 23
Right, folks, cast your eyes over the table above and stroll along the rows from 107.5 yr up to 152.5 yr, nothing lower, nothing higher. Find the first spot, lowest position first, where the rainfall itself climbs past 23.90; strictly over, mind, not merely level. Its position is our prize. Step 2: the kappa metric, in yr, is 110.0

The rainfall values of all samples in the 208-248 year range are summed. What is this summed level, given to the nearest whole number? 189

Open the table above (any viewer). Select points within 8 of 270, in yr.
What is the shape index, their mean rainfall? 24.3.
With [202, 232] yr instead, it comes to 24.0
